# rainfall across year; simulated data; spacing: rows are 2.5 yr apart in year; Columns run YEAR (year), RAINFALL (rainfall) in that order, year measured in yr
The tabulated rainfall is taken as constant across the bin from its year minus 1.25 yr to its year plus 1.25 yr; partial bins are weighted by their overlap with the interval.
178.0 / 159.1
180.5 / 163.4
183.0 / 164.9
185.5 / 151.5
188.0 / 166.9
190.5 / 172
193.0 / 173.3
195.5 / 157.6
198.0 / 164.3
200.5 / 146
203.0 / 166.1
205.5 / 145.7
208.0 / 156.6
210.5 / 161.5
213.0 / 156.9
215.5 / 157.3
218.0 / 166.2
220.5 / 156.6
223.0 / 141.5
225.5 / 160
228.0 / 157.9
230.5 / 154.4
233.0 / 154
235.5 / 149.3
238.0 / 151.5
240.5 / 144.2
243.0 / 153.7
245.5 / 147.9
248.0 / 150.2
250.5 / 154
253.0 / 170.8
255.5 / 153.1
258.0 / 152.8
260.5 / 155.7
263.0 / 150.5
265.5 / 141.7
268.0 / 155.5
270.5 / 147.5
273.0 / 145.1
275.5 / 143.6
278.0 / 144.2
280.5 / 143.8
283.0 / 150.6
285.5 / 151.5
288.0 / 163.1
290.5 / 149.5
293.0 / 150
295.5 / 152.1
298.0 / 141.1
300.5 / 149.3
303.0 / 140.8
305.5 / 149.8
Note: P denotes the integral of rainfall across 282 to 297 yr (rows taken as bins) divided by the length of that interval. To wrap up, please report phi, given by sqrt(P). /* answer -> 12.35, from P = 153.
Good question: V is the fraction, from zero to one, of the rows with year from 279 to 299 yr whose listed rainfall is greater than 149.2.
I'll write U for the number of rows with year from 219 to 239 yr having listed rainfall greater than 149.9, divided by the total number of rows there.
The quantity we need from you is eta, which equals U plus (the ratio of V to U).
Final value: 1.75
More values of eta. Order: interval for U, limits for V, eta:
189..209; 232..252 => 1.75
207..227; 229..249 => 1.73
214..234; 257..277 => 1.45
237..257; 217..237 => 1.92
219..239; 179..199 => 2.08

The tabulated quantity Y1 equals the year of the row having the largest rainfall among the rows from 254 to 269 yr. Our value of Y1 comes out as 260.5 yr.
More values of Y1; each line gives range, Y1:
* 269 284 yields 283.0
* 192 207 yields 193.0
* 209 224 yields 218.0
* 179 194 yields 193.0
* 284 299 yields 288.0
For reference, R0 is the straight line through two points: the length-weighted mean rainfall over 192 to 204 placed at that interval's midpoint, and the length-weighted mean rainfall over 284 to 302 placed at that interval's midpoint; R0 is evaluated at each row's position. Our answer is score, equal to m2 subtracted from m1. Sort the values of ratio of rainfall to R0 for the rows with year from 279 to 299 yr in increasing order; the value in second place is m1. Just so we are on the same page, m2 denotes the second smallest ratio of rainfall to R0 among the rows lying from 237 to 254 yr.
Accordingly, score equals -0.003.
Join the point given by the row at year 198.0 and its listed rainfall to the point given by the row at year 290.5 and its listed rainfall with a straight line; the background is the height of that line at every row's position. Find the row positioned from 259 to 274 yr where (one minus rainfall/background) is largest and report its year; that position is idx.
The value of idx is 265.5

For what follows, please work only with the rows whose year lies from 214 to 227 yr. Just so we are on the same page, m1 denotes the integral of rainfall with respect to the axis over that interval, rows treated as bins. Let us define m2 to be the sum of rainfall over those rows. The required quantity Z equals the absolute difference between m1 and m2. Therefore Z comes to 1251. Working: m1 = 2033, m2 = 782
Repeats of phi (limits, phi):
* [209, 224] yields 12.53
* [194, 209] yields 12.50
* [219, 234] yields 12.42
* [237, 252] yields 12.27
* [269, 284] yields 12.08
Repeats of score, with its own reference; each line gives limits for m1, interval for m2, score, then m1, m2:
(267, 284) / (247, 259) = -0.043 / 0.945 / 0.988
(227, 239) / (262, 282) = 0.026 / 0.966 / 0.940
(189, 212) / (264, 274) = -0.040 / 0.909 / 0.949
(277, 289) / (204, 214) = -0.033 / 0.946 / 0.979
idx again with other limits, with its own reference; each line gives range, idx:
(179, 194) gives 185.5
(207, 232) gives 223.0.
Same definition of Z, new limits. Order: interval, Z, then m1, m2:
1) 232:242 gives 898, 1497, 599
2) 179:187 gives 801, 1281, 480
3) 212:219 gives 640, 1120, 480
